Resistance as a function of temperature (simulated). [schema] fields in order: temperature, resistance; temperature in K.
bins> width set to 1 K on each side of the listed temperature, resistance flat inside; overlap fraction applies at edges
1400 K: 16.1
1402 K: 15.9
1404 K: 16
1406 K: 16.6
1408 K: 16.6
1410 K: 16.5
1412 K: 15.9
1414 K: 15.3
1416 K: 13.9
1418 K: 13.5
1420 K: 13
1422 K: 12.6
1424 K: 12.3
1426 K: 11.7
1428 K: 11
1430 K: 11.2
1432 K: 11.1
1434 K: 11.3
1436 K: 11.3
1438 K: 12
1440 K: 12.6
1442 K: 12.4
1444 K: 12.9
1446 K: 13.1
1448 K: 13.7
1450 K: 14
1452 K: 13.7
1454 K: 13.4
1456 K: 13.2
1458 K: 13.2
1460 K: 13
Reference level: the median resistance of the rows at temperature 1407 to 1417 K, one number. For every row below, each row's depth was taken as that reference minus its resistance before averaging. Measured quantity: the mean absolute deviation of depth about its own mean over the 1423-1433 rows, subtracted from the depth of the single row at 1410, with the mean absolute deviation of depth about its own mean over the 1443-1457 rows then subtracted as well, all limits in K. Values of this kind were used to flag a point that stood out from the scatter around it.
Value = -1.4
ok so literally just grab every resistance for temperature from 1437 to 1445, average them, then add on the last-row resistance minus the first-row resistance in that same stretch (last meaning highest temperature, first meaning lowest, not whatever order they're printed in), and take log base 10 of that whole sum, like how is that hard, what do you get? 1.13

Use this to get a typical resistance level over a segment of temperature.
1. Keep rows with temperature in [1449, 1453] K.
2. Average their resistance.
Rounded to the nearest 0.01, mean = 13.85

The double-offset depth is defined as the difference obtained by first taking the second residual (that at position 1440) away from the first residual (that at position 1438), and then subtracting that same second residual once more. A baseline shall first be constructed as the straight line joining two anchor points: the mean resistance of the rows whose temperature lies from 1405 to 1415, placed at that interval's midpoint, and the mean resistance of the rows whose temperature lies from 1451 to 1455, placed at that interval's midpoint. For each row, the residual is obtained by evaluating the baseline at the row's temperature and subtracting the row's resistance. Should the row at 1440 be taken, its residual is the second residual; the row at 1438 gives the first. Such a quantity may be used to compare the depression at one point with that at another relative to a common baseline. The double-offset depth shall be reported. -1.0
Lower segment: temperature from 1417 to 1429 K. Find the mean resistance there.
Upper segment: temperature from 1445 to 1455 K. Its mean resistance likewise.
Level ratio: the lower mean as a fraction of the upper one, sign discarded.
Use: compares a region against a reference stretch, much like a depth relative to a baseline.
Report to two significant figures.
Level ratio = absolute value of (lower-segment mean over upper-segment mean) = 0.91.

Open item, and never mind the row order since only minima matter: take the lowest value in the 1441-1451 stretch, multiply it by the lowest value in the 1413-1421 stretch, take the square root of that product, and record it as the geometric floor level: 12.7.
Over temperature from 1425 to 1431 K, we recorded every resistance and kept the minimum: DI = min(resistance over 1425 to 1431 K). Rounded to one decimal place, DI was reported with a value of 11.0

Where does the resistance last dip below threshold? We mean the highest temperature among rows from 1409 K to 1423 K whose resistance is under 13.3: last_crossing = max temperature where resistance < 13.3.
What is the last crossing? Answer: 1422 K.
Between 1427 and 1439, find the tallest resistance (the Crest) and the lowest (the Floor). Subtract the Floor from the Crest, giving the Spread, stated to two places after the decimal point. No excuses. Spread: 1.00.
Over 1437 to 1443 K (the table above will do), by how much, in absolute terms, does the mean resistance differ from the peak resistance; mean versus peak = 0.27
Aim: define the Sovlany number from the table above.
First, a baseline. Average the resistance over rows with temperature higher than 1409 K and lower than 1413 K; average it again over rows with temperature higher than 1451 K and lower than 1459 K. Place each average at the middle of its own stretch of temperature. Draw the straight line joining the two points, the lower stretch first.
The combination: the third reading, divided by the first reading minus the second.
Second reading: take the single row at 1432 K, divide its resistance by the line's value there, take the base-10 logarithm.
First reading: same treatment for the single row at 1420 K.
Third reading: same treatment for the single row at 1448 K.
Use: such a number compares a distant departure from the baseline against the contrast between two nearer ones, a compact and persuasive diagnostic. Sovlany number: 0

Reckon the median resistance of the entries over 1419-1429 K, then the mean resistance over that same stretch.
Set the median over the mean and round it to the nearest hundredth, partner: 1.01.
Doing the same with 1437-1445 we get 1.00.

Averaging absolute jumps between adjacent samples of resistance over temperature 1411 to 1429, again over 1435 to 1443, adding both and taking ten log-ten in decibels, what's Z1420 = 0.5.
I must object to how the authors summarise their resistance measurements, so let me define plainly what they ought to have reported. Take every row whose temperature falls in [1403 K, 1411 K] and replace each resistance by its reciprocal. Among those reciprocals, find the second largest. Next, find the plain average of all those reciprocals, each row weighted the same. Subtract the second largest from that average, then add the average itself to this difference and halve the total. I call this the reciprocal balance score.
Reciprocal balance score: 0.031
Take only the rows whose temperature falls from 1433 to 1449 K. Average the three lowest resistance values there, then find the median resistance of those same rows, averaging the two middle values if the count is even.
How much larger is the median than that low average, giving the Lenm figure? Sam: 0.97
